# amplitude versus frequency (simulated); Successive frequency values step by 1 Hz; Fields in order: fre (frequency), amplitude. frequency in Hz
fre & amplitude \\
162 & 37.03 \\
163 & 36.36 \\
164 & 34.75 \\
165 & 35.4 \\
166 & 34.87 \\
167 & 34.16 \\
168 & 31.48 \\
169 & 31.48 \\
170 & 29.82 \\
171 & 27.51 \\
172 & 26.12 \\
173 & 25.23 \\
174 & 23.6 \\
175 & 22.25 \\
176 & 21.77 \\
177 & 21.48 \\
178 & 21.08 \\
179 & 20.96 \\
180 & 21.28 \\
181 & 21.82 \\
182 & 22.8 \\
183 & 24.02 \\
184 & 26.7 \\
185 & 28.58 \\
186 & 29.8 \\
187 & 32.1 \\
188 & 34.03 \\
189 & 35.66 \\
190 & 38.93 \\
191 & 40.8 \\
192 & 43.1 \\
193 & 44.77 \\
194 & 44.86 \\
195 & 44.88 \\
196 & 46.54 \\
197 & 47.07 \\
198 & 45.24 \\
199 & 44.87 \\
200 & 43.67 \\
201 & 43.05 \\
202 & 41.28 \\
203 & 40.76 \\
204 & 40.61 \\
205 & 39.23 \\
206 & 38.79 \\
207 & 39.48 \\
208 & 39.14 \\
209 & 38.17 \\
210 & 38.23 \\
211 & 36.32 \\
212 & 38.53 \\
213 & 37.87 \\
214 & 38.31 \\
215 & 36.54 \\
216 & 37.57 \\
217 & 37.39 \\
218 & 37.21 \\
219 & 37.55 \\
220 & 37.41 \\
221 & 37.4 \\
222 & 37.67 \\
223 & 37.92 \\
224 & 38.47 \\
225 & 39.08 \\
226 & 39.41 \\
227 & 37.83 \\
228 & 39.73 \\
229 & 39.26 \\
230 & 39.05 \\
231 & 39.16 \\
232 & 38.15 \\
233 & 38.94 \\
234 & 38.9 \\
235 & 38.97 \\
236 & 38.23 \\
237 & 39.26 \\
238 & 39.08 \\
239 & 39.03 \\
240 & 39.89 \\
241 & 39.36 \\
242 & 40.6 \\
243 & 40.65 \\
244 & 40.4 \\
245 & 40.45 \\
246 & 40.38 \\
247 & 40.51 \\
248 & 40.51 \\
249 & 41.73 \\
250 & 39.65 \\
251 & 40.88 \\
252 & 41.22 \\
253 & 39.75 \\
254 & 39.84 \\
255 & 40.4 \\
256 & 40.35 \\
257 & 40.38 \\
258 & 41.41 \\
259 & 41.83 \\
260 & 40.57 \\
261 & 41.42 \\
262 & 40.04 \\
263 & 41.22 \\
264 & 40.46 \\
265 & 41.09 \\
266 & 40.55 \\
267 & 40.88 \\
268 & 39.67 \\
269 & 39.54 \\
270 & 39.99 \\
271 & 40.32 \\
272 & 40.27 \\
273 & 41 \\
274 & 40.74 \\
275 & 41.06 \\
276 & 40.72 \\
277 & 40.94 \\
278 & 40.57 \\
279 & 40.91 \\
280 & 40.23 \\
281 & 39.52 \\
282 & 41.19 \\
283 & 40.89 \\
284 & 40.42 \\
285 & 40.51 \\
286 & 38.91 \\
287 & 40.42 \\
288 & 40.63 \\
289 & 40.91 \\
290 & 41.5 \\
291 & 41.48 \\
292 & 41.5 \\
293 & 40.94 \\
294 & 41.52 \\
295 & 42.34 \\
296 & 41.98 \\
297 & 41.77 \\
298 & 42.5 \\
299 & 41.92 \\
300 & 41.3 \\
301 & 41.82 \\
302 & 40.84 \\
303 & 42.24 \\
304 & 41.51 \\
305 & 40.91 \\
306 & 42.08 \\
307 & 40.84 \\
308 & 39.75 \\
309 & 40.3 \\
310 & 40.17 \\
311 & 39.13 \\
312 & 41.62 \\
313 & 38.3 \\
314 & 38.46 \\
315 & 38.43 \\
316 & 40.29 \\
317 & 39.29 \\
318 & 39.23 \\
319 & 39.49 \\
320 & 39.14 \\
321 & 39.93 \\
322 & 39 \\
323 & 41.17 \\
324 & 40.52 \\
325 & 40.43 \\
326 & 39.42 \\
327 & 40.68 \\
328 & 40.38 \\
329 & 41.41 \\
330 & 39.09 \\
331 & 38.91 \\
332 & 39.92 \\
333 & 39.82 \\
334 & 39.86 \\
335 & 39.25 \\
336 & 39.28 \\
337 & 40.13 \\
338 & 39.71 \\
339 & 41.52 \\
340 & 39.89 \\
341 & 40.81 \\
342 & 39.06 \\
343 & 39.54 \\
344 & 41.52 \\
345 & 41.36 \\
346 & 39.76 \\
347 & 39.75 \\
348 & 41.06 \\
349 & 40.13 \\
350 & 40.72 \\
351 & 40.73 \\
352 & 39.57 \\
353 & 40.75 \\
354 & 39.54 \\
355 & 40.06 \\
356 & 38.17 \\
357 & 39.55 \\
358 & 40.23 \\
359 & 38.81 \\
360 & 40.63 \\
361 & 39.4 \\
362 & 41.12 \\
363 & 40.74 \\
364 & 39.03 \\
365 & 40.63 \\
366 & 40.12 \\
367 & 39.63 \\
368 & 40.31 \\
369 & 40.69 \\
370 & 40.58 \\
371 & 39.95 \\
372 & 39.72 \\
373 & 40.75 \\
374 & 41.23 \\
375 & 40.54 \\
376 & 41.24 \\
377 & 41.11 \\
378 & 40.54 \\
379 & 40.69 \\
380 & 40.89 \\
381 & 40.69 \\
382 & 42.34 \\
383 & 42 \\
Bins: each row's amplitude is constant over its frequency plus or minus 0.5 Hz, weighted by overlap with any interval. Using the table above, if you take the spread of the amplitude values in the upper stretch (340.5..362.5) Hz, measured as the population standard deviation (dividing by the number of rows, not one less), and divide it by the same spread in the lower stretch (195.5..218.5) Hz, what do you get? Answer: 0.3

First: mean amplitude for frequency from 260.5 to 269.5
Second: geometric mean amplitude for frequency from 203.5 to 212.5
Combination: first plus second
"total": 79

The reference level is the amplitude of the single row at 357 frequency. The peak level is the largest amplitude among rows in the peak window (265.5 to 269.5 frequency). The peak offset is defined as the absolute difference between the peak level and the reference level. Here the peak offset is 1.3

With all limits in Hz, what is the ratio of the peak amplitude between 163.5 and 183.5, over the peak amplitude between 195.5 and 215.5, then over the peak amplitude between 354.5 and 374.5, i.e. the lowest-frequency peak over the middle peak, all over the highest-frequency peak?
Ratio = 0.018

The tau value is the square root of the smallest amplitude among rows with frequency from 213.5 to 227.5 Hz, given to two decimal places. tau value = 6.04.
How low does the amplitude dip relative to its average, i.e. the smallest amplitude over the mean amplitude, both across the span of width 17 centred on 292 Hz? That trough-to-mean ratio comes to 0.944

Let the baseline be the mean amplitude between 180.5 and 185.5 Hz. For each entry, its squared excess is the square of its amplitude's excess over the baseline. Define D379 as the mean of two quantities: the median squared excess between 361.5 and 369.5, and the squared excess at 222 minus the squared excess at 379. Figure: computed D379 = 80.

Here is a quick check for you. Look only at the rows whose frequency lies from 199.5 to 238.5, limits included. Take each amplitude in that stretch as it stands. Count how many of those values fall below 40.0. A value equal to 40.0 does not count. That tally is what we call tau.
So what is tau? 34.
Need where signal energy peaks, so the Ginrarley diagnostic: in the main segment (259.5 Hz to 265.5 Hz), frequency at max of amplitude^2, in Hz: 261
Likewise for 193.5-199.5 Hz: 197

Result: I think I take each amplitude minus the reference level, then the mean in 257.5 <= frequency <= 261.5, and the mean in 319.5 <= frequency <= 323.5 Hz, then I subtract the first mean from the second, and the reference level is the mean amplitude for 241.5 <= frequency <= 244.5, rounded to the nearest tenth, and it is -1.5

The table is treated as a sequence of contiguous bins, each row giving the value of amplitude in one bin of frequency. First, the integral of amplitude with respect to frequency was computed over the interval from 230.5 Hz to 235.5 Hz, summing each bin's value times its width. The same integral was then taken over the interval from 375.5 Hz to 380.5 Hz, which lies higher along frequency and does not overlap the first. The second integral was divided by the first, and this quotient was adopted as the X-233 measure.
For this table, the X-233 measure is 1.05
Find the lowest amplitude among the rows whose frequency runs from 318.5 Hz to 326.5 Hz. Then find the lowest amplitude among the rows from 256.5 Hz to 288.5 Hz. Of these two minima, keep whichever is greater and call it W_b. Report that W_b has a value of 39.00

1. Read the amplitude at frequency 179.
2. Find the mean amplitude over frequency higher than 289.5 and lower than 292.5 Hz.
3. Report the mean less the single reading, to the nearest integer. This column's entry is 21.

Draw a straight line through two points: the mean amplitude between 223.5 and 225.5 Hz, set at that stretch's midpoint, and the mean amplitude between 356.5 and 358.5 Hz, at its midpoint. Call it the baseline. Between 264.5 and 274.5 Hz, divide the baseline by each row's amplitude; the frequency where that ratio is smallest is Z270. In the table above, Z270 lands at 265 Hz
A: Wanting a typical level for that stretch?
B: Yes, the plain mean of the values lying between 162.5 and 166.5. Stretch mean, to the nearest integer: 35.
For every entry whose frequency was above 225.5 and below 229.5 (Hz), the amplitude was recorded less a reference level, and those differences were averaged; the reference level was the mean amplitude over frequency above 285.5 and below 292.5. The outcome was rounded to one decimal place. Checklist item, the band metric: -1.7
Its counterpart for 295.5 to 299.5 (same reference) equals 1.3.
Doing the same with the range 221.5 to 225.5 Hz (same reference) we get -2.5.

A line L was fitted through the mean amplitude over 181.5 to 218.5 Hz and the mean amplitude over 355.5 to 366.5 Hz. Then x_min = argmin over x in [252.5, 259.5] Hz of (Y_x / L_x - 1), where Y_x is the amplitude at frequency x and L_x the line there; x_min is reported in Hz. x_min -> 253 Hz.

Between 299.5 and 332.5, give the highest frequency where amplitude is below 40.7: 332 Hz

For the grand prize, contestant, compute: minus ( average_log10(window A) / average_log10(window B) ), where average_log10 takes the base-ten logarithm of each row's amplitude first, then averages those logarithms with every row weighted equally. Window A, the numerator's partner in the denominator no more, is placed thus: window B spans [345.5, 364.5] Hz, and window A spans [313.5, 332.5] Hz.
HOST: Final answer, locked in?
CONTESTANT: -0.998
